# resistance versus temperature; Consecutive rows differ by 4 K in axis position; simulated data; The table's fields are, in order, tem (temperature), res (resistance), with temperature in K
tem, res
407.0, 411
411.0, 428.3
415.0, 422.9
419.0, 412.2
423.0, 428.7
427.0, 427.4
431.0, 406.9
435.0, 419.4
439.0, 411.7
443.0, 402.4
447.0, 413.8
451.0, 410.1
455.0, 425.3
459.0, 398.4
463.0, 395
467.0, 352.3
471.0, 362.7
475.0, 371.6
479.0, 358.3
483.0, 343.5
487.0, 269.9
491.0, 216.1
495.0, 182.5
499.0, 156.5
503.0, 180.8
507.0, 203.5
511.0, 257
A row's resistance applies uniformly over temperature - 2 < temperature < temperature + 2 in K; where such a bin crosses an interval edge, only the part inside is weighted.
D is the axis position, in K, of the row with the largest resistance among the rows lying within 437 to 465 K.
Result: 455.0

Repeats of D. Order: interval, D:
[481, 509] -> 483.0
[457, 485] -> 459.0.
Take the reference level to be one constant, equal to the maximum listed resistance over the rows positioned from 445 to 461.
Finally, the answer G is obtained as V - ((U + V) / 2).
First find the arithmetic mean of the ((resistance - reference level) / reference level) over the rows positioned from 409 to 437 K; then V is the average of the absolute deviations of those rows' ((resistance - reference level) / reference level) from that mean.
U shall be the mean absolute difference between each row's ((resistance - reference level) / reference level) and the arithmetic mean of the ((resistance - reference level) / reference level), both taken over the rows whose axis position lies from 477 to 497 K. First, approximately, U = 0.14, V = 0.016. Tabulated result -0.06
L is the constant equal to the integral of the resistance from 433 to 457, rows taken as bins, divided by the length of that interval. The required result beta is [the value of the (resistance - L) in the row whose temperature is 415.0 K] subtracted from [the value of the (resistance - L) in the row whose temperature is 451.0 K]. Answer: -13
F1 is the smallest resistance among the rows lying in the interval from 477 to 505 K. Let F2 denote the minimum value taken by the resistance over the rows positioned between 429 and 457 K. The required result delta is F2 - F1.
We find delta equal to 246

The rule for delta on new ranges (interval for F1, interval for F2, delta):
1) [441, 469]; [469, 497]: -170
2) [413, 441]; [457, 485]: -63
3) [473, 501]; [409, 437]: 250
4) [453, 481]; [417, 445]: 50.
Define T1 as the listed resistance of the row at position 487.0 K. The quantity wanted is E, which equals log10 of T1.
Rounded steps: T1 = 269.9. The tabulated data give 2.43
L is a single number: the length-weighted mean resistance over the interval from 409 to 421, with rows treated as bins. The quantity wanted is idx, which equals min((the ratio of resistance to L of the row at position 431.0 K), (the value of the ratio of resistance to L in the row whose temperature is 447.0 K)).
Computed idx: 0.97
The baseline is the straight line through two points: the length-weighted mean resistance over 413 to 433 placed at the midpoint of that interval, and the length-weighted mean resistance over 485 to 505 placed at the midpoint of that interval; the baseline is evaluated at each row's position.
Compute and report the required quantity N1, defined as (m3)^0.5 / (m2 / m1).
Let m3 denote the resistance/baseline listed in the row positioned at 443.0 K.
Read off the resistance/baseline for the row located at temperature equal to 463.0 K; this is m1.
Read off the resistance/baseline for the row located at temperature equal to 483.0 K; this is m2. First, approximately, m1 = 1.32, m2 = 1.45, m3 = 1.12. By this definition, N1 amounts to 0.97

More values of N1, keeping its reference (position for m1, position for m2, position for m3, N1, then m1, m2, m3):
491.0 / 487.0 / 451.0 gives 0.94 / 1.01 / 1.20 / 1.23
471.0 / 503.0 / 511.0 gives 1.68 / 1.32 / 1.02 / 1.68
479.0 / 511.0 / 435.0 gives 0.89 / 1.43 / 1.68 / 1.09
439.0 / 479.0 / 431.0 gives 0.78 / 1.11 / 1.43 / 1.03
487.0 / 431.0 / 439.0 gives 1.23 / 1.20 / 1.03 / 1.11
